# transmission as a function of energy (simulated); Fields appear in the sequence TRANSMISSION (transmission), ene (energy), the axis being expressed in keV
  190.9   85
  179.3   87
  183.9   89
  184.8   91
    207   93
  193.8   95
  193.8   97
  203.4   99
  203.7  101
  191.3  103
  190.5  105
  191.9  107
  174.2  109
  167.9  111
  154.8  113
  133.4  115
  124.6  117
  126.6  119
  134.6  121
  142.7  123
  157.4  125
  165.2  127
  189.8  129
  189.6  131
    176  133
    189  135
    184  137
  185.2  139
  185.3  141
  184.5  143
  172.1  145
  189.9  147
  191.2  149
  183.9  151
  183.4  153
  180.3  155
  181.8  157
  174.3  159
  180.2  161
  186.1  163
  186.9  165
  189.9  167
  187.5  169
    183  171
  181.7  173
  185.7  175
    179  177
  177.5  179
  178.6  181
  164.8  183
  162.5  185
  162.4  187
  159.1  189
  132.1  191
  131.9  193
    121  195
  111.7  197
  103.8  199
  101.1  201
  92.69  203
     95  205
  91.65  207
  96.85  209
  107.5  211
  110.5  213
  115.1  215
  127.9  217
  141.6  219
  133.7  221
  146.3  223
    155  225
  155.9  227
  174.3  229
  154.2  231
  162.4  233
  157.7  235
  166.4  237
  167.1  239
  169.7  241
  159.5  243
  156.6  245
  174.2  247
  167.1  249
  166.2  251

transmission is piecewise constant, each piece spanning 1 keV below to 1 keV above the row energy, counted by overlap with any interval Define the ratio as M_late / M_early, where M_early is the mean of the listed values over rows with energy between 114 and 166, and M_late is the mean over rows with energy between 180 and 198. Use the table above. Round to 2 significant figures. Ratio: 0.85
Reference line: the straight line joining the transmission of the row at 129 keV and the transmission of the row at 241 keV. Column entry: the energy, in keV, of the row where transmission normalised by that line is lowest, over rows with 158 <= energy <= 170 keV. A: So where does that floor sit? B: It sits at 159 keV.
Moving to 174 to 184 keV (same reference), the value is 183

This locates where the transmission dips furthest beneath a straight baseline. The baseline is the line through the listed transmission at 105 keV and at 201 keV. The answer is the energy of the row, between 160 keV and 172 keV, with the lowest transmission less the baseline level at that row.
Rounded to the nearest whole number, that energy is 161 keV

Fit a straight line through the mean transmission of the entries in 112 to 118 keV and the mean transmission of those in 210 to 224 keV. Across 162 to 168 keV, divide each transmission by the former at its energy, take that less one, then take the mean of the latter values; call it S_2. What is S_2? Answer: 0.42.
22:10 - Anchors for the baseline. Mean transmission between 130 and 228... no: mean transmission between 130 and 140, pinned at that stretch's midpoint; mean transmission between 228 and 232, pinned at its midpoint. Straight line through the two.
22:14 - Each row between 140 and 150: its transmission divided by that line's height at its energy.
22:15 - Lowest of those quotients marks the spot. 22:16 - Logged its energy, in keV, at 145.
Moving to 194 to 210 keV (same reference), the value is 207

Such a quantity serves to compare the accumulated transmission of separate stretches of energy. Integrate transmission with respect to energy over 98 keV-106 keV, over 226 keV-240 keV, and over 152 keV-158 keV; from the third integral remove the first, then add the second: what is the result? 1789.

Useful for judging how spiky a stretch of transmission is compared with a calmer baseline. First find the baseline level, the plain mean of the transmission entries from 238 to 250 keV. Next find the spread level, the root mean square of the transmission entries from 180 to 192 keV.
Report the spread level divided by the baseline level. 1.0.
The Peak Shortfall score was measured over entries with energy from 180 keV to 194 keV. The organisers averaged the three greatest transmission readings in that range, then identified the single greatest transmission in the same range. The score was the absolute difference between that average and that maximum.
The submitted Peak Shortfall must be 10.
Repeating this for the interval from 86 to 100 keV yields 6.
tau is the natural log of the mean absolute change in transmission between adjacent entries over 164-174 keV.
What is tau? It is 1.0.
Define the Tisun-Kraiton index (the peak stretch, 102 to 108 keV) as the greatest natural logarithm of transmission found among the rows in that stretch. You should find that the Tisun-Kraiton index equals 5.26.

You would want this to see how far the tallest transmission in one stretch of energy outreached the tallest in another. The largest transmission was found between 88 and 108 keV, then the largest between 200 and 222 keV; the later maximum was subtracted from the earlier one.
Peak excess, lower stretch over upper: 65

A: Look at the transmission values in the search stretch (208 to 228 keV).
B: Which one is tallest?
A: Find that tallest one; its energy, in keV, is 227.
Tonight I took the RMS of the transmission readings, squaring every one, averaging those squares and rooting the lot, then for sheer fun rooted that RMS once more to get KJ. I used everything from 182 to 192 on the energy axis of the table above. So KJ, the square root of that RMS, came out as 12.5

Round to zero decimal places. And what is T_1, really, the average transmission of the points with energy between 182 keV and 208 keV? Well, 125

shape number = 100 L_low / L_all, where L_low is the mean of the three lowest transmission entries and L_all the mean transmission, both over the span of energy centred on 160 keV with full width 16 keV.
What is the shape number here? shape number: 97.5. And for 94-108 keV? 97.8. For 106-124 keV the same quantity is 85.4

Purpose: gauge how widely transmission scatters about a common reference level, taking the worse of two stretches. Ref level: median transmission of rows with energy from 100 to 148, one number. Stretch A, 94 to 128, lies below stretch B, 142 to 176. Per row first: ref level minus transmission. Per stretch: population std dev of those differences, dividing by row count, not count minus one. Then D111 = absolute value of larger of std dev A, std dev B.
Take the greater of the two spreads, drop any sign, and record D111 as 27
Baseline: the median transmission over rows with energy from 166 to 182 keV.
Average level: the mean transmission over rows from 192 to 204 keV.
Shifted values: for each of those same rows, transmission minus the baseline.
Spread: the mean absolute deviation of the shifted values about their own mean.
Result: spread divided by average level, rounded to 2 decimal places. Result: 0.10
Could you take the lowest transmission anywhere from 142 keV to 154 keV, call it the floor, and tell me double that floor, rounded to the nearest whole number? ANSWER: 344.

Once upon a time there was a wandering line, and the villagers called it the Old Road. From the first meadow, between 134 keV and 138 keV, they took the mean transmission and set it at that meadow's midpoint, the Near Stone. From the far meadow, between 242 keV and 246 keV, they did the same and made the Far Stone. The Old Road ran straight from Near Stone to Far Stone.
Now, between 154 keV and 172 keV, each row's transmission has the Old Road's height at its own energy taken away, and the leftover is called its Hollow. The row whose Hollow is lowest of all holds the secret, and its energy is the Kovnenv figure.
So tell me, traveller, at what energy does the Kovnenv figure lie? 159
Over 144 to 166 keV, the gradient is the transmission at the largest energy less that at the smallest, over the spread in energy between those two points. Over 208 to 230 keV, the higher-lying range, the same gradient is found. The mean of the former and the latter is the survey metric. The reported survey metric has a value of 2.3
